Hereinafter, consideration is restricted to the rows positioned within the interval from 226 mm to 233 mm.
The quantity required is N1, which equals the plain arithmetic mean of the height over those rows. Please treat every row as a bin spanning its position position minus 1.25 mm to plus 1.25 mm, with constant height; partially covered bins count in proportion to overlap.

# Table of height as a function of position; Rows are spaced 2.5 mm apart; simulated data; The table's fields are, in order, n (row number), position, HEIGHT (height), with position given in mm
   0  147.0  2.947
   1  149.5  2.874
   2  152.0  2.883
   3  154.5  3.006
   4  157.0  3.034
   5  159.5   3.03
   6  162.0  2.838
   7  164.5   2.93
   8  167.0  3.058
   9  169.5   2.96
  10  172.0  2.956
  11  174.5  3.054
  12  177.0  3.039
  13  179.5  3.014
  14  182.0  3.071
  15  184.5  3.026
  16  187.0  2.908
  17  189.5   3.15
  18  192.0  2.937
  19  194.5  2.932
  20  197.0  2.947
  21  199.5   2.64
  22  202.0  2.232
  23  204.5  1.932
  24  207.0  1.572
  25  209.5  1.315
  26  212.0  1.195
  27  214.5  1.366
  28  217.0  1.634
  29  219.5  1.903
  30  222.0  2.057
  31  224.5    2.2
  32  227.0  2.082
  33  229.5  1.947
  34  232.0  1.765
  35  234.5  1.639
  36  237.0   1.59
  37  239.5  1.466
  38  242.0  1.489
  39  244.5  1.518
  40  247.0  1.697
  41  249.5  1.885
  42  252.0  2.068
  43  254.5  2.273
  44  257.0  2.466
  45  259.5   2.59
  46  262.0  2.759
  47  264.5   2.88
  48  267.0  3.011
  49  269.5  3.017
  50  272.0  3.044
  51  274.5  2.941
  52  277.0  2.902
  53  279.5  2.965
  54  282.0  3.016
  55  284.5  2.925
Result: 1.93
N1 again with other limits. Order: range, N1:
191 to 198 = 2.94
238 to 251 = 1.61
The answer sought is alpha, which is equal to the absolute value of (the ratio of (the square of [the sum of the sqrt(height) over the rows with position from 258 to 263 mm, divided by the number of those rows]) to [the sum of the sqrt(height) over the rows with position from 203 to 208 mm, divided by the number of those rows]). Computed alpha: 2.02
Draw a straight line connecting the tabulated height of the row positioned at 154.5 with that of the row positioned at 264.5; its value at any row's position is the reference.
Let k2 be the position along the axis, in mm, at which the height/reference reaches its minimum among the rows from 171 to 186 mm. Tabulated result 172.0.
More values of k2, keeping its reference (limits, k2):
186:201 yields 199.5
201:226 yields 212.0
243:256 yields 244.5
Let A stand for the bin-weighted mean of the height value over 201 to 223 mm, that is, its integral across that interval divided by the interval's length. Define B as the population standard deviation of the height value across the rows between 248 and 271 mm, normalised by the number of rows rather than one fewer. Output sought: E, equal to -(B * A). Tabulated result -0.65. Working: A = 1.7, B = 0.39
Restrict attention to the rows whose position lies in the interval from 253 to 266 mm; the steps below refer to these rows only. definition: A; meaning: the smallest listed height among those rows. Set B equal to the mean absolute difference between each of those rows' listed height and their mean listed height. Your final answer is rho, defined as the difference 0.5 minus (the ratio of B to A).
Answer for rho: 0.42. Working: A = 2.273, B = 0.18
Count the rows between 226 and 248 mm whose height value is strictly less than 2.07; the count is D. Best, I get 8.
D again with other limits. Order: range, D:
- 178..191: 0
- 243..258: 4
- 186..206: 1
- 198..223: 8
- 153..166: 0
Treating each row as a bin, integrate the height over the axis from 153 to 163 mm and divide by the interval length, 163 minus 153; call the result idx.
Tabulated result 2.978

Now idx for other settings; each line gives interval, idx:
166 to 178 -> 3.012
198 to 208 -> 2.128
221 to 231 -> 2.064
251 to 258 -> 2.269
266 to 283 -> 2.984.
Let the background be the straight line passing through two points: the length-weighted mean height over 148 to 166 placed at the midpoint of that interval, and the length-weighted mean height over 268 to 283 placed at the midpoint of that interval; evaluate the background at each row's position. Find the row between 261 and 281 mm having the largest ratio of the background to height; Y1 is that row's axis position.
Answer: 262.0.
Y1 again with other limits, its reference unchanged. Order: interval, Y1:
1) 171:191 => 187.0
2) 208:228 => 212.0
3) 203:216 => 212.0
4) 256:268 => 257.0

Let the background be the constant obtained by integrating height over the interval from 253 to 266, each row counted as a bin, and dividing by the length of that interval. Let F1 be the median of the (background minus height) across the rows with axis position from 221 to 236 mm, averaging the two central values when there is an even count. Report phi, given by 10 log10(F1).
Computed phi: -2.3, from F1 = 0.6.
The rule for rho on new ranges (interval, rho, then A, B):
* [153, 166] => 0.48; 2.838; 0.07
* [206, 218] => 0.38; 1.195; 0.15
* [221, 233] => 0.43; 1.765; 0.12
